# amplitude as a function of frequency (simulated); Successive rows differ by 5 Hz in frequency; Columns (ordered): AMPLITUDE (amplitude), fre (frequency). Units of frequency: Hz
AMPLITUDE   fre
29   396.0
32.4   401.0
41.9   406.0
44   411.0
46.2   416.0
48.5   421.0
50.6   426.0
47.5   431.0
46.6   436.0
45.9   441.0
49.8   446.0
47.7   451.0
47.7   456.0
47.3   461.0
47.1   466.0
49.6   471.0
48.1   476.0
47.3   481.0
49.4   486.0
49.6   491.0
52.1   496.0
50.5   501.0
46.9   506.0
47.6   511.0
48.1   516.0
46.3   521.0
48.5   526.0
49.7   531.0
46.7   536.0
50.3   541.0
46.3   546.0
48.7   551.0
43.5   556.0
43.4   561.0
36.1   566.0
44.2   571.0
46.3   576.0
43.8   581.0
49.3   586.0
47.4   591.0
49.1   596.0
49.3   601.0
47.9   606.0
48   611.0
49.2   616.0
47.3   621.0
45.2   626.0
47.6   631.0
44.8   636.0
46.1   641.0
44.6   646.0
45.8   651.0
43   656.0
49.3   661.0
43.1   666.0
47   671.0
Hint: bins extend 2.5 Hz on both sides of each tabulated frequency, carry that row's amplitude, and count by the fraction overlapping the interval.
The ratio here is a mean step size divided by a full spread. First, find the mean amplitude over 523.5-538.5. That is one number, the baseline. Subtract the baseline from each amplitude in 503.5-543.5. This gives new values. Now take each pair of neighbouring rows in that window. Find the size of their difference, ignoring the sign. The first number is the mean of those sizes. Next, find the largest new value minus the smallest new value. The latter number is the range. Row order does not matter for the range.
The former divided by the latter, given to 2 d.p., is 0.46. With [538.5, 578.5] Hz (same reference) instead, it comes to 0.29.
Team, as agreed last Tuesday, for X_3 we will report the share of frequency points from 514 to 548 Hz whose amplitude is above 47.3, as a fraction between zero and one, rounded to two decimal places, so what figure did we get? 0.57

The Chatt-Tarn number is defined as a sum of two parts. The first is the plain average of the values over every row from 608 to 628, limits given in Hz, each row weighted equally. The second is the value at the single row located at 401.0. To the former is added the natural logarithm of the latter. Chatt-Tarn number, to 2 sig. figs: 51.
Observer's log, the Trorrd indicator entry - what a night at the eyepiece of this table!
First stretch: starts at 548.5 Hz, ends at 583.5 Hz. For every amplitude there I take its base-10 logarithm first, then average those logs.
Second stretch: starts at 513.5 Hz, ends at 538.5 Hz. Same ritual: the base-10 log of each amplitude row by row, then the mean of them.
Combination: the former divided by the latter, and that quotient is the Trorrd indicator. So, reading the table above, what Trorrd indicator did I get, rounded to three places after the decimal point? 0.976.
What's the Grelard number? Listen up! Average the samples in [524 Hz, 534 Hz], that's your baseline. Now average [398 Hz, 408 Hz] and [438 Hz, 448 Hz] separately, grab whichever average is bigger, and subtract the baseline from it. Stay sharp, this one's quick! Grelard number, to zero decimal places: -1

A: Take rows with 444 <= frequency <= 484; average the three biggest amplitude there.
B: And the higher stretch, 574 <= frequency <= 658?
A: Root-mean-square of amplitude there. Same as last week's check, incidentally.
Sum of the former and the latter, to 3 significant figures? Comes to 96.0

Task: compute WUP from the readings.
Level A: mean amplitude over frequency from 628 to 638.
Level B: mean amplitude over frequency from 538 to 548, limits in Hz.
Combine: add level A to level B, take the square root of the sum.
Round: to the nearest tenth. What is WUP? 9.7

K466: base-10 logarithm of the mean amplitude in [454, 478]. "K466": 1.68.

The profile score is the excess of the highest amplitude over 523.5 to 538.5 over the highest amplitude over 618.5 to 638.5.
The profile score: 2.1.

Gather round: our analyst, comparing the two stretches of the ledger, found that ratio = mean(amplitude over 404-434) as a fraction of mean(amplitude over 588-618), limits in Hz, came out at 0.96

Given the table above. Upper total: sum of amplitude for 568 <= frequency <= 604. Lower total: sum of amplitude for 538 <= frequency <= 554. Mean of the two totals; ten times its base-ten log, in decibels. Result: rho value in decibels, 23.8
